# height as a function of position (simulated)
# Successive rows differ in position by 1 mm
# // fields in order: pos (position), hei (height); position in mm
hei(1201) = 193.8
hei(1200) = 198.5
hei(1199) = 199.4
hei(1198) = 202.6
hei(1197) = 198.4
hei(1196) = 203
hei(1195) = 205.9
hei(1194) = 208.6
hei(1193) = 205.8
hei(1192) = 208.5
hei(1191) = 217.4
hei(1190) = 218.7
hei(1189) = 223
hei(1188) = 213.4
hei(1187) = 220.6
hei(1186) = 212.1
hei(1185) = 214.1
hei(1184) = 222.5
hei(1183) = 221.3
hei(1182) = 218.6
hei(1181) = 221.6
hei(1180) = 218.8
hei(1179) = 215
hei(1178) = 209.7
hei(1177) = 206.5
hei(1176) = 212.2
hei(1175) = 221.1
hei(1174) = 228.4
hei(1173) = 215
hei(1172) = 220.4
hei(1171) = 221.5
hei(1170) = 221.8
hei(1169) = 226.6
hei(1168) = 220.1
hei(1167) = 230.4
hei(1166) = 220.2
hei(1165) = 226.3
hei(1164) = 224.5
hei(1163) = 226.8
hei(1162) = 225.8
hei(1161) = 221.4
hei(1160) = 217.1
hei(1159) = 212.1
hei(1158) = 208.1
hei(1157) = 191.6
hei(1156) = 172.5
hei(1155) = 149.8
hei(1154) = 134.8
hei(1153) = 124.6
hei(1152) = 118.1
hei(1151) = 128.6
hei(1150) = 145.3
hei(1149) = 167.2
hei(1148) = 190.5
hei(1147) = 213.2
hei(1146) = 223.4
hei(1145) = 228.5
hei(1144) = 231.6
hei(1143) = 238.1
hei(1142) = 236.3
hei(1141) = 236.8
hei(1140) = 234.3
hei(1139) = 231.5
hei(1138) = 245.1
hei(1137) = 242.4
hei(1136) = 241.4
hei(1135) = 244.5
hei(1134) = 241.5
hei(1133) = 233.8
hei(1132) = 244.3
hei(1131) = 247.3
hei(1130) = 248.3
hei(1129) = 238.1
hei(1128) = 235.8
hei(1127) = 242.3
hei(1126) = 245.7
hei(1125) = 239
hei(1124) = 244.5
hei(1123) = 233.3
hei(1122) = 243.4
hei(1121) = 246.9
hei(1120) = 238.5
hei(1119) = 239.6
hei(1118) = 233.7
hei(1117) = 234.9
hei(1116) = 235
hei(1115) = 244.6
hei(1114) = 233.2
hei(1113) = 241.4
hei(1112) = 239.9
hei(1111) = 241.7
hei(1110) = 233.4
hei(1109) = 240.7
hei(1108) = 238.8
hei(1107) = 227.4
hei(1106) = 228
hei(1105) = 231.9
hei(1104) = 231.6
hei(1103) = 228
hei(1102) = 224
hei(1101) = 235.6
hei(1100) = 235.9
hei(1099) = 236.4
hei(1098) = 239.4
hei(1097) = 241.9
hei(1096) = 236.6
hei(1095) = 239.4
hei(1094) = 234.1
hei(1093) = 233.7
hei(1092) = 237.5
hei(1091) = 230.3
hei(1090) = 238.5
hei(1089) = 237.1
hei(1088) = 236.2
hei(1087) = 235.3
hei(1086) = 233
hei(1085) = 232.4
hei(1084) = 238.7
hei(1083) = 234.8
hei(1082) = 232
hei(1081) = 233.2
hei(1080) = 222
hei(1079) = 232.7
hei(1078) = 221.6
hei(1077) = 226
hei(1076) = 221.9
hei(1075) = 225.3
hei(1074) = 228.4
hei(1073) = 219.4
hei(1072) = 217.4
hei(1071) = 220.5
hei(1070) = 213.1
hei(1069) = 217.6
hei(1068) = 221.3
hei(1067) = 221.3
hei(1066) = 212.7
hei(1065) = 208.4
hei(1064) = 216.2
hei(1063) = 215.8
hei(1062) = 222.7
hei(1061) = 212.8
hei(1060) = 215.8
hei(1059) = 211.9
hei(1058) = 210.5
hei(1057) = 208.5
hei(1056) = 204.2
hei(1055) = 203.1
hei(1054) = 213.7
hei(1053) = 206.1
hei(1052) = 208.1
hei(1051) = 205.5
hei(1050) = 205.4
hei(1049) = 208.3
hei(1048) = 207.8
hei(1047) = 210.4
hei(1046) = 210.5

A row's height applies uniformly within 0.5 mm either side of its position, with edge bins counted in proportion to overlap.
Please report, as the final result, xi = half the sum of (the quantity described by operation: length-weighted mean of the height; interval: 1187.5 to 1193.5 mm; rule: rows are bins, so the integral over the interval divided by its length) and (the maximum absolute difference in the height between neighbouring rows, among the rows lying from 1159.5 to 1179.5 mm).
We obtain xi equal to 114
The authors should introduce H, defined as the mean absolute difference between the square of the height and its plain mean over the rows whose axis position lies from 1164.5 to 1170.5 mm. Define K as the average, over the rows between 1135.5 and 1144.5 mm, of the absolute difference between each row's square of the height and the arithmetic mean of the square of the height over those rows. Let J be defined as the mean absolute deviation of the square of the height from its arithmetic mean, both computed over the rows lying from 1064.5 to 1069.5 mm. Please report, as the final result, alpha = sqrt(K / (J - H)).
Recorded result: 2.2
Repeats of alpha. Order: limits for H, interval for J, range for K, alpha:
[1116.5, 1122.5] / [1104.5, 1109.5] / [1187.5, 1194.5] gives 2.0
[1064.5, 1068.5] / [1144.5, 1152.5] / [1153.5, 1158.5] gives 0.9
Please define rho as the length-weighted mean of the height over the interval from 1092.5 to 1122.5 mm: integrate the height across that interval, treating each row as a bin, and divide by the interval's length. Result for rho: 236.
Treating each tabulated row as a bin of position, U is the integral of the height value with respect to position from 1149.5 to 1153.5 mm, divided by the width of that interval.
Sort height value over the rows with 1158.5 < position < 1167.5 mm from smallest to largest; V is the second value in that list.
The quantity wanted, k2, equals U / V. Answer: 0.59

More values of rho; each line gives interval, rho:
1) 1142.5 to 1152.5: 188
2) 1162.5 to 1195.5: 218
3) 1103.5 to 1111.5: 234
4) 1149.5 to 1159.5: 159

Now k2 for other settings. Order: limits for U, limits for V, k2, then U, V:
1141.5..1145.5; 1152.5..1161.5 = 1.73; 234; 134.8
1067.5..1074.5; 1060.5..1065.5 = 1.03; 220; 212.8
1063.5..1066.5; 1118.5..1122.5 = 0.89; 212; 239.6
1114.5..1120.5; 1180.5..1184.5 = 1.07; 238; 221.3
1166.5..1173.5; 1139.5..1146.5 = 0.97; 222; 228.5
